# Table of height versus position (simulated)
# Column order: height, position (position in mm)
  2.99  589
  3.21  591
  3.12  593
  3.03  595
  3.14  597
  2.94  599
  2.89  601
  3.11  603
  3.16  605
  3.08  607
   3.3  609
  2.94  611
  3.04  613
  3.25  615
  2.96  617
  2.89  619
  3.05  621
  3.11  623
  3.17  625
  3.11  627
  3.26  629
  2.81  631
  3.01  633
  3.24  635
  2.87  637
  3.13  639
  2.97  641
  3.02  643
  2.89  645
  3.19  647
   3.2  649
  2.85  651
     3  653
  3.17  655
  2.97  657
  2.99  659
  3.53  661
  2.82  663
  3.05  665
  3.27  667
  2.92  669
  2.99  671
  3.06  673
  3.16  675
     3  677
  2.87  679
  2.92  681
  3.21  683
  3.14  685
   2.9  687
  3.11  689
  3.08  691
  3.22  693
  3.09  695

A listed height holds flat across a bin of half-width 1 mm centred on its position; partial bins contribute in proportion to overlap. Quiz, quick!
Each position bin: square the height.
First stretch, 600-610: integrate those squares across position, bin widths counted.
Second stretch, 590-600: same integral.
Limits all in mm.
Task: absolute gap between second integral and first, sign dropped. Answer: 1.3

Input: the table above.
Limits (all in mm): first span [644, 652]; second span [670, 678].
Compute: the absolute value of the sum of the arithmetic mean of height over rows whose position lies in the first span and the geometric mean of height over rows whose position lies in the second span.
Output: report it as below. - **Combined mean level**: 6.08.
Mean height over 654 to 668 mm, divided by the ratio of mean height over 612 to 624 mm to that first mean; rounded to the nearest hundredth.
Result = 3.18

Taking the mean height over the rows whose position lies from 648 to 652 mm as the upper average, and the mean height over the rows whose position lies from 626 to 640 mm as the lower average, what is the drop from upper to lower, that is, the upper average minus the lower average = -0.036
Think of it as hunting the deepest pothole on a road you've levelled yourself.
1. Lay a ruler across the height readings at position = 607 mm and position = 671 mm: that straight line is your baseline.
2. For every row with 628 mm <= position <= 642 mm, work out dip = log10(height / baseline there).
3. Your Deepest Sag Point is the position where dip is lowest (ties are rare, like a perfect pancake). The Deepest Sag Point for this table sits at 631 mm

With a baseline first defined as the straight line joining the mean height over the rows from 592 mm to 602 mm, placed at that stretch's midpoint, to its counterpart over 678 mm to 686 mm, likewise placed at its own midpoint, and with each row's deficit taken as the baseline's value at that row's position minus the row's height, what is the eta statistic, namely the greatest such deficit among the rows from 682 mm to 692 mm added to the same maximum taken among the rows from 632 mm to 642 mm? 0.295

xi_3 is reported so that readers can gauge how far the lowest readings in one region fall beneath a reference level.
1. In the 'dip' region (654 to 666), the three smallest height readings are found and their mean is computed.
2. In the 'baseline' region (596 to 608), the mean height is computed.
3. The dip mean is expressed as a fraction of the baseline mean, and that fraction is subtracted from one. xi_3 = 0.041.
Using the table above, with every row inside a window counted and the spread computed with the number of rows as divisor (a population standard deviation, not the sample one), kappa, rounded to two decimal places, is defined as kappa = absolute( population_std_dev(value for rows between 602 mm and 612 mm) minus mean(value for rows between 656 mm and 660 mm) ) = 2.86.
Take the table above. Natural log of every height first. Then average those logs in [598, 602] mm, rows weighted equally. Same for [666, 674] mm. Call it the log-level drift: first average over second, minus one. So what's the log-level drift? -0.043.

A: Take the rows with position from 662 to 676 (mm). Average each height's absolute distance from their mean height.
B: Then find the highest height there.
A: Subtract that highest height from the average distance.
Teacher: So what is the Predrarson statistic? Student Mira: -3.16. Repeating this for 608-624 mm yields -3.19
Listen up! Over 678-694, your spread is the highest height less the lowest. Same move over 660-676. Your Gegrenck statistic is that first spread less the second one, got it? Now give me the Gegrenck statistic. -0.36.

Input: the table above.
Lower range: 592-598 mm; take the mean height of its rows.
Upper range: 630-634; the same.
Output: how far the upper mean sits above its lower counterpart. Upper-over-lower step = -0.19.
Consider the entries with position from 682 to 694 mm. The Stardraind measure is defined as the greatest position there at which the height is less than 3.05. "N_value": 687 mm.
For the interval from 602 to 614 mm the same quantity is 613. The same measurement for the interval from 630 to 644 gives 643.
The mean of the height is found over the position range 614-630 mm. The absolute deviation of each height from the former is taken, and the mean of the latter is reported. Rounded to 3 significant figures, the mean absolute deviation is 0.100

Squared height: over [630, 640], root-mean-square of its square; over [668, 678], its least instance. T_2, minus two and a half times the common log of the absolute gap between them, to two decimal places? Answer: 0.52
